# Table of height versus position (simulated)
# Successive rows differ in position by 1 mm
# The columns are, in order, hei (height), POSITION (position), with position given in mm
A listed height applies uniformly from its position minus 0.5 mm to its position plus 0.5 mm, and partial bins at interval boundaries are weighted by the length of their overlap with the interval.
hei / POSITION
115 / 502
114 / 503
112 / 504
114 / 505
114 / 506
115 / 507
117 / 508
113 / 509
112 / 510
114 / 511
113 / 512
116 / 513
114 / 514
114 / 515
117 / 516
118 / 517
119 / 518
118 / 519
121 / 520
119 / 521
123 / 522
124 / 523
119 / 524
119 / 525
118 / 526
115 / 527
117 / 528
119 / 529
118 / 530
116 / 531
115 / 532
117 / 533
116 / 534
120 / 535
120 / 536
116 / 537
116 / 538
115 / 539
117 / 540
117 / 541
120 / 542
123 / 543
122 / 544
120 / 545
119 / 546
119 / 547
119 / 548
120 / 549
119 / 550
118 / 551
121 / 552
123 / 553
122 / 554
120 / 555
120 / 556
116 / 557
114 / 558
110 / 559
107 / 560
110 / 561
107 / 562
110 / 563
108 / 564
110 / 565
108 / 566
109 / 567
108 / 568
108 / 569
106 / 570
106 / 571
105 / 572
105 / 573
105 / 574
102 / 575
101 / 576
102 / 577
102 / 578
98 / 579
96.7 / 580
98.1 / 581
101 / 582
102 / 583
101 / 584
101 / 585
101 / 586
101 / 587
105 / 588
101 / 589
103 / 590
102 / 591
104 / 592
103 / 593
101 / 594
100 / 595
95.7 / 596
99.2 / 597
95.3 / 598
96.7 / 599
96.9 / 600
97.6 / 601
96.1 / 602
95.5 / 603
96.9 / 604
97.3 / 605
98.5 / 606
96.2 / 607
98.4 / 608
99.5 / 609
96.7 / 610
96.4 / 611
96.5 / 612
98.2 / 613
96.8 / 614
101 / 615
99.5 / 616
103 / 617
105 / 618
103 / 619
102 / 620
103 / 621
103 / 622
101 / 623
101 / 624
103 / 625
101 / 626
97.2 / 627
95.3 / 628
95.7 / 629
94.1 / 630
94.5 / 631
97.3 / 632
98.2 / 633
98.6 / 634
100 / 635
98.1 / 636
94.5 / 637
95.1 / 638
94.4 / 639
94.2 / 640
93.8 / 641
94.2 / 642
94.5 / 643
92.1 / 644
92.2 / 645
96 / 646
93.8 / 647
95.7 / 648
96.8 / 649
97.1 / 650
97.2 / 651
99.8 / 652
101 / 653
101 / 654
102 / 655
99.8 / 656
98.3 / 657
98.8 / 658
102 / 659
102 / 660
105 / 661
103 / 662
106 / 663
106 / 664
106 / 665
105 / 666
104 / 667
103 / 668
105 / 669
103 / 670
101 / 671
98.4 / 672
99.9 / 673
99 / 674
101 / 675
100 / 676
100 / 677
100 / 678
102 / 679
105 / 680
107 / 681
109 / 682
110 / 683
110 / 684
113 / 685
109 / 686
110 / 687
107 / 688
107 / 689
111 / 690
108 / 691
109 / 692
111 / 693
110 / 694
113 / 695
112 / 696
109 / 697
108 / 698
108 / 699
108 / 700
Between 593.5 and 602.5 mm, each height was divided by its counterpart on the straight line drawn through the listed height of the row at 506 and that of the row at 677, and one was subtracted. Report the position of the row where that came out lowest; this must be 598 mm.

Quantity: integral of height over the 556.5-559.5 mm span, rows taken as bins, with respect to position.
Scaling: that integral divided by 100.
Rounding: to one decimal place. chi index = 3.4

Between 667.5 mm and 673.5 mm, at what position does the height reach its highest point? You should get 669 mm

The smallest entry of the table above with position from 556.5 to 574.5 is 105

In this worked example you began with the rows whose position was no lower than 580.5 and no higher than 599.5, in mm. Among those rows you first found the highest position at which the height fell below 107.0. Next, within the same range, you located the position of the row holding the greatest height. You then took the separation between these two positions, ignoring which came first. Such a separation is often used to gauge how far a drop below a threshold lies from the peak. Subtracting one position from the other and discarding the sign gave 11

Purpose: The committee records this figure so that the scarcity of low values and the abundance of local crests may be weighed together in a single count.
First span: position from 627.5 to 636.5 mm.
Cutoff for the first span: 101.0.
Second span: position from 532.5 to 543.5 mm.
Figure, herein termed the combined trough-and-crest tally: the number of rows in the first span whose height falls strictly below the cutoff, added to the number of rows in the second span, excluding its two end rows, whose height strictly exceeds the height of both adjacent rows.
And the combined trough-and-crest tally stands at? 9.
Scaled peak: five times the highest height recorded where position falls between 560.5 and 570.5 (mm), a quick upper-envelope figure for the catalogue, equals 550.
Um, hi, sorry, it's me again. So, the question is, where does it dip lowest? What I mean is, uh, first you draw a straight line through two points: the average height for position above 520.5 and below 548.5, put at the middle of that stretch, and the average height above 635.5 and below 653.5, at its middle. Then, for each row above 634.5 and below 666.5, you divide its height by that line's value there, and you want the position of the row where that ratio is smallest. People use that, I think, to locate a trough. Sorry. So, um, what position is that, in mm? 644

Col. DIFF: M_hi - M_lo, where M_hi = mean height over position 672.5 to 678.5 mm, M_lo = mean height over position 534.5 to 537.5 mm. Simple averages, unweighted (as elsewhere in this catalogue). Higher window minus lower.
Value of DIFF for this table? -19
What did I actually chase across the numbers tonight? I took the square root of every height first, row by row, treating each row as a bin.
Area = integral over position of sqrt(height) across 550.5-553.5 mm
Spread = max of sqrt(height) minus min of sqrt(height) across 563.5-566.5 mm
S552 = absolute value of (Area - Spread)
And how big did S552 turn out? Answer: 32.9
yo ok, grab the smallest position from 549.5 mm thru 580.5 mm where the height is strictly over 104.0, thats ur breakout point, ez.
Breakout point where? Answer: 550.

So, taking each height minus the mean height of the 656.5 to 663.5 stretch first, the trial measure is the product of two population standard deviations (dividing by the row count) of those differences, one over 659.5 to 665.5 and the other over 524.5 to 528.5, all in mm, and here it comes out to 2.4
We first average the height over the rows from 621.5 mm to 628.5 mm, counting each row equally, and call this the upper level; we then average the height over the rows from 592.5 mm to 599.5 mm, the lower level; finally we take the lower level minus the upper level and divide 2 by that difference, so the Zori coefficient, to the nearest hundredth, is -1.32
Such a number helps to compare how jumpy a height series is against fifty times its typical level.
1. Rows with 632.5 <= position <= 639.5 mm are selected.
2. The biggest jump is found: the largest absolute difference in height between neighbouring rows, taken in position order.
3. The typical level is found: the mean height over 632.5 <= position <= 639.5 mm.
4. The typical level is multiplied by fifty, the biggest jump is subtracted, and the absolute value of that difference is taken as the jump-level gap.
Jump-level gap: 4846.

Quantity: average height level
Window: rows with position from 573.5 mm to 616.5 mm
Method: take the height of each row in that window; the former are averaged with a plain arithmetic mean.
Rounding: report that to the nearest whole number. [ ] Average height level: 99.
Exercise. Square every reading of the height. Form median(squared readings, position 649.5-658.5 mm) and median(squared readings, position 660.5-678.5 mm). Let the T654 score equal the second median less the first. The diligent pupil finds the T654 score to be 649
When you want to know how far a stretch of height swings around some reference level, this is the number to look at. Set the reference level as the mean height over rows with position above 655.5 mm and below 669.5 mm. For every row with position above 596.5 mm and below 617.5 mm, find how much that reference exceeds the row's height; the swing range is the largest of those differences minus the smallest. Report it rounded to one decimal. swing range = 7.7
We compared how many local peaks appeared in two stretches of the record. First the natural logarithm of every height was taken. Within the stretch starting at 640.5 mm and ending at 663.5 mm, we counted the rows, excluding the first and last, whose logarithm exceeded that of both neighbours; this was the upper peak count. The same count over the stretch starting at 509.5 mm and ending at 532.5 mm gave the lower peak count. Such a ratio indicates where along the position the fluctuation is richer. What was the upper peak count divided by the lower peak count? 0.67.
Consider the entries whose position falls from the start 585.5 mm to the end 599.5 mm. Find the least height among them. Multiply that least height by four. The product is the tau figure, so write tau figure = 381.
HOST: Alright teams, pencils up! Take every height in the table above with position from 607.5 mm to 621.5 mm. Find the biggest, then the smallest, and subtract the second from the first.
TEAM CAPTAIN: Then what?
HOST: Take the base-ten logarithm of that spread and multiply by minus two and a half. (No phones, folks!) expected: -2.34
